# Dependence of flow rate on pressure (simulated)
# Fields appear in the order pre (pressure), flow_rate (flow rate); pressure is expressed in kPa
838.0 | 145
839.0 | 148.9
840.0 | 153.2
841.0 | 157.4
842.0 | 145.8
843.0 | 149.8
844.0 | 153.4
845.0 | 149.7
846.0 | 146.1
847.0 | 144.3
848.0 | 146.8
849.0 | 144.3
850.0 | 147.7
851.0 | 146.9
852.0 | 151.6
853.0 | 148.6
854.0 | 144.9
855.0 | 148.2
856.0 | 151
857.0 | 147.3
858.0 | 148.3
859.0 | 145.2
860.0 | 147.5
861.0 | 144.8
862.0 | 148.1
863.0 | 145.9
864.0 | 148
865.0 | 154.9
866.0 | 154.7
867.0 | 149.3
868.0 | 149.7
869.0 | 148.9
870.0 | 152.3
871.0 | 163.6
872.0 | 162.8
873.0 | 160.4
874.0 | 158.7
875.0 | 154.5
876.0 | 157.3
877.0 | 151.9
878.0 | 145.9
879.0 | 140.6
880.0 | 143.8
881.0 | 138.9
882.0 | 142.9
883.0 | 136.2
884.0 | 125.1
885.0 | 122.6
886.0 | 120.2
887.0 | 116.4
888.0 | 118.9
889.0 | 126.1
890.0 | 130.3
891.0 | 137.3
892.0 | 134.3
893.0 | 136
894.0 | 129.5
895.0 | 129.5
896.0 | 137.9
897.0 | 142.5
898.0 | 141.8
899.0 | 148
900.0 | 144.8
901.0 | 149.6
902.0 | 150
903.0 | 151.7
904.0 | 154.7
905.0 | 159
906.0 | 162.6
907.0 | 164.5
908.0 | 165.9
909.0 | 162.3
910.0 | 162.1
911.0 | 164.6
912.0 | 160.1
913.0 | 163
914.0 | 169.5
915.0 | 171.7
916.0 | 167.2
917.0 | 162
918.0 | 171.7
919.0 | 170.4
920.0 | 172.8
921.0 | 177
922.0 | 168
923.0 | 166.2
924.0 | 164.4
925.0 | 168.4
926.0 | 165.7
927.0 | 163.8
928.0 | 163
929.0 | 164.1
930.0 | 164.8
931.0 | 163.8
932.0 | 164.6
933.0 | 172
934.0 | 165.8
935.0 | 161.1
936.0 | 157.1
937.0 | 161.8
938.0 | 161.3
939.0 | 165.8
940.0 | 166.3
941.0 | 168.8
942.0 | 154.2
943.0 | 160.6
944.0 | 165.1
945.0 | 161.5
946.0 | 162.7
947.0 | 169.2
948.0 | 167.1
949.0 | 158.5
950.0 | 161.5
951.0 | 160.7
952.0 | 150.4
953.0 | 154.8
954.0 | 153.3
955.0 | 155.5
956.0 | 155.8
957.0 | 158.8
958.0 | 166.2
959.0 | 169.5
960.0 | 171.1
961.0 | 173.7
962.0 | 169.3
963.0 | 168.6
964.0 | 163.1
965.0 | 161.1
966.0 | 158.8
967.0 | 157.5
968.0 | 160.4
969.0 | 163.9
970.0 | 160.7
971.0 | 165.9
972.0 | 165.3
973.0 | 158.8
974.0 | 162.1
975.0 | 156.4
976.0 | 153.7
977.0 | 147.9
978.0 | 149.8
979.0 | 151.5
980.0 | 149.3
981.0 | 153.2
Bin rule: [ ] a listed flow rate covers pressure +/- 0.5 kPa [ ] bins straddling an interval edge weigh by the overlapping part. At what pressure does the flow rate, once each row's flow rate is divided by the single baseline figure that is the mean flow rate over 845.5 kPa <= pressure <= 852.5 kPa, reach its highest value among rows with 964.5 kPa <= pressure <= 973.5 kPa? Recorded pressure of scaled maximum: 971.0 kPa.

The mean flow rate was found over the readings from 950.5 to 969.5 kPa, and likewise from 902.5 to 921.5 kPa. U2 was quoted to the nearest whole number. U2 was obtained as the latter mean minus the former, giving 3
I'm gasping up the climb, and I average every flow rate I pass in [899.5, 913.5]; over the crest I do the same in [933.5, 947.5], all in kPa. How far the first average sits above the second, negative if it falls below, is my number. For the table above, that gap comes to -5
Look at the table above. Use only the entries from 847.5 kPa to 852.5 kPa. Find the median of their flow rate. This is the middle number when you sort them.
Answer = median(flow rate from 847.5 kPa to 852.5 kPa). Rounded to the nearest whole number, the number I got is 147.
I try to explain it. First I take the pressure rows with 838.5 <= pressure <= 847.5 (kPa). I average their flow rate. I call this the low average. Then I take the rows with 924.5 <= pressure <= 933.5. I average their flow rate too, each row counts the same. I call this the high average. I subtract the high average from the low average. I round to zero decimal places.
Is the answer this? -16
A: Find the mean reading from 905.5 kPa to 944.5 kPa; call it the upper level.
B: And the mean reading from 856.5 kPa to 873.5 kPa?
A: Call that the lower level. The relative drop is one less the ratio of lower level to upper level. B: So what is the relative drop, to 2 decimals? 0.08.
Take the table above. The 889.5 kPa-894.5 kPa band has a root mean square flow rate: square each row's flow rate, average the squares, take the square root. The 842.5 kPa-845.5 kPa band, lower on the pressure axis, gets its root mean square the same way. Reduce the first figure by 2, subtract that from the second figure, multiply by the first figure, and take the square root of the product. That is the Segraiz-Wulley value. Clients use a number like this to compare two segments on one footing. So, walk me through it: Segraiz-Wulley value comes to 51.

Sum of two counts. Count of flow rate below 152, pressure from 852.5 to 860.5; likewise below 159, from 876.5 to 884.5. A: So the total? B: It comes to 16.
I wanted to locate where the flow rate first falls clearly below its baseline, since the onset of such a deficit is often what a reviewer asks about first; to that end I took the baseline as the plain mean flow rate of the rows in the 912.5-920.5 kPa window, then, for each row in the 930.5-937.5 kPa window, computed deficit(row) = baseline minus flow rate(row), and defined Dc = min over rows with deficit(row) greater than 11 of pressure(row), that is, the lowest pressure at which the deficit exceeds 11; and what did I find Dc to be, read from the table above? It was 936.0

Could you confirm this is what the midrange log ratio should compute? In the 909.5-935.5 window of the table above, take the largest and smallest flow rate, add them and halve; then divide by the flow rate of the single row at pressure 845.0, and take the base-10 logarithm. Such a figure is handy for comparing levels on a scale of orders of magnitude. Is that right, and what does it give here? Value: 0.052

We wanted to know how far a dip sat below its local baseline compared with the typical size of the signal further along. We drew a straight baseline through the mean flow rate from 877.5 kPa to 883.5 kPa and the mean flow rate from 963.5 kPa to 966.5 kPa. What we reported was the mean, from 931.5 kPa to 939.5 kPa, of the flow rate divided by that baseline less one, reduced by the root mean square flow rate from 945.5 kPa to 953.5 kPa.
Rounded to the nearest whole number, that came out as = -161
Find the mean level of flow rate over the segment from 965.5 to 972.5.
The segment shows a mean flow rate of 162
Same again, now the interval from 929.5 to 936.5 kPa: 164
